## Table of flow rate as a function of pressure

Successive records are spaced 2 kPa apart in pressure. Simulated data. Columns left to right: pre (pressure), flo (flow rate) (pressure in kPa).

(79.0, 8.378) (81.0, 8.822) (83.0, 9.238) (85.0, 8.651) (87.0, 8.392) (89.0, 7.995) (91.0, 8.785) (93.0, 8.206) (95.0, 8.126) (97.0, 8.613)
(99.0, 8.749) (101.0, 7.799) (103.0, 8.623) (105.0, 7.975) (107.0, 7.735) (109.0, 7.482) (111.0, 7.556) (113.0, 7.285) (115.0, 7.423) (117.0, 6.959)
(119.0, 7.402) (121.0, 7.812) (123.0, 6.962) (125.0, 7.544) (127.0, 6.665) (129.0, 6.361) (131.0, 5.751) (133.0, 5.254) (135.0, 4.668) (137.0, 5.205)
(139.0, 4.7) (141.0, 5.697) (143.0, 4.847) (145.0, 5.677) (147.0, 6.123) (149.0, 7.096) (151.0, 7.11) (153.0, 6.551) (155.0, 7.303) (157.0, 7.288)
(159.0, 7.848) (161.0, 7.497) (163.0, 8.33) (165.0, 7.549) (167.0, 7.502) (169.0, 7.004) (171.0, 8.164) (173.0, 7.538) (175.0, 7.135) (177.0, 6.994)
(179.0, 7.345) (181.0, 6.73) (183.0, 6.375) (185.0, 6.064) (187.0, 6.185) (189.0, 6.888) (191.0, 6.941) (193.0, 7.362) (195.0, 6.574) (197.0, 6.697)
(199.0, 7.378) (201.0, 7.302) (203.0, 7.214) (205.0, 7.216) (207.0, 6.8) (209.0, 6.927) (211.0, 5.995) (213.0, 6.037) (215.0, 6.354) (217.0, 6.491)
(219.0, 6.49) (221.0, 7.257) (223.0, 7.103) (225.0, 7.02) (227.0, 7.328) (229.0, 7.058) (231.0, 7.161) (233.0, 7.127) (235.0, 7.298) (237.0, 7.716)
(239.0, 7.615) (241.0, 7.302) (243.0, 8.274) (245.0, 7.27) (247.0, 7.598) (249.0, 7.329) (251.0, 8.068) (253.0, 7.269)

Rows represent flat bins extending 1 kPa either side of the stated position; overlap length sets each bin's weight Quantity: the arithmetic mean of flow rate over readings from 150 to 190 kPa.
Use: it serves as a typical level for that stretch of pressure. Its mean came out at 7.2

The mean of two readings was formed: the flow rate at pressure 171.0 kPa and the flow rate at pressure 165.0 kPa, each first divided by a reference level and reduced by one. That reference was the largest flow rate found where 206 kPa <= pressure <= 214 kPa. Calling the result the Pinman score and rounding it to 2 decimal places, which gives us 0.13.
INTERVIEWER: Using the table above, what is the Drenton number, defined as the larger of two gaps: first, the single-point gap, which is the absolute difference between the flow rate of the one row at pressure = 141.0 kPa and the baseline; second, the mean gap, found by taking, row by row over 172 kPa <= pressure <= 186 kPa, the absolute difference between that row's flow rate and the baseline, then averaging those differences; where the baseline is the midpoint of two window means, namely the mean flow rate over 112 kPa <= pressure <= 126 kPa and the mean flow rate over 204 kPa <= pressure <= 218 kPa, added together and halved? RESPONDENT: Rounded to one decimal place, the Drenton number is 1.2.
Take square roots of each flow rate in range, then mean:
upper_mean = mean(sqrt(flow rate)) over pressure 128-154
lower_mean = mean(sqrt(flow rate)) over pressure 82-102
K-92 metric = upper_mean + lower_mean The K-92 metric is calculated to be 5.30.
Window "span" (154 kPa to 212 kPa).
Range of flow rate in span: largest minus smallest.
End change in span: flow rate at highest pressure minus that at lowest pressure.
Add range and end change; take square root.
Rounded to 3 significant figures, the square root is 1.01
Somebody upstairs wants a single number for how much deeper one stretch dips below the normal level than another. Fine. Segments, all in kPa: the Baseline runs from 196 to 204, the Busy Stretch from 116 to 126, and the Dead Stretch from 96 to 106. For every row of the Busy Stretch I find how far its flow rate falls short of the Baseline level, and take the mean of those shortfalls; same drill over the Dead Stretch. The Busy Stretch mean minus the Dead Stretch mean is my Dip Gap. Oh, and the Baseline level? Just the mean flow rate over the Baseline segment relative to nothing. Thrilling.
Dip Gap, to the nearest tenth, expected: 1.0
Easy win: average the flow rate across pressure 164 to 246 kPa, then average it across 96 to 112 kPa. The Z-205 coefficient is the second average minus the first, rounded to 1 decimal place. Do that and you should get 1.0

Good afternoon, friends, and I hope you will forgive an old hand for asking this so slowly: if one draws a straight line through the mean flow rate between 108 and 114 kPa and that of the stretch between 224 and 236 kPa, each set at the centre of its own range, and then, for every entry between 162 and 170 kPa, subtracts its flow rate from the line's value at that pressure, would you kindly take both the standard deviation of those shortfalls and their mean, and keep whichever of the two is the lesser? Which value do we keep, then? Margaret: -0.28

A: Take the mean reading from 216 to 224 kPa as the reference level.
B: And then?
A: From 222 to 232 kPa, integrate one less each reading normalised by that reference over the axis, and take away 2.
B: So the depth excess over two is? -2.4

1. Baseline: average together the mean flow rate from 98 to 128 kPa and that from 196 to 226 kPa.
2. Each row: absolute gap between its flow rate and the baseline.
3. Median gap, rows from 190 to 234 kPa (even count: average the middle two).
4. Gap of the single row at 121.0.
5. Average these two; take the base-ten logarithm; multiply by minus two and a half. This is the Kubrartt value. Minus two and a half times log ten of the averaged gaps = 1.0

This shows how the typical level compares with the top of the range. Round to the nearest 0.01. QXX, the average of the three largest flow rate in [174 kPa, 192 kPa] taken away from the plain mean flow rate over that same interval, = -0.42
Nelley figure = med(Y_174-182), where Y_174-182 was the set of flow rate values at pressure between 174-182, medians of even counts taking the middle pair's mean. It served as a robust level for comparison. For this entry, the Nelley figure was 7.1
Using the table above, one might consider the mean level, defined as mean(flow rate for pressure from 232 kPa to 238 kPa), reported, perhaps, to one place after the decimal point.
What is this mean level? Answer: 7.4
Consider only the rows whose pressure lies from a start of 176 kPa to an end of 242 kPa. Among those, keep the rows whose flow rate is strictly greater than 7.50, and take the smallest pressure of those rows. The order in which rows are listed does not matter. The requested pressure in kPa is 237.0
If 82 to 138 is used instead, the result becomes 83.0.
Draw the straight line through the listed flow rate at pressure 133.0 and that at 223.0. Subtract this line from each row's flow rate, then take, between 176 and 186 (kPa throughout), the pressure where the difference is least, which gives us 185.0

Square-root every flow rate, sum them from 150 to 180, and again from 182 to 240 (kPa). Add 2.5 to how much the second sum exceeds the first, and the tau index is 37.8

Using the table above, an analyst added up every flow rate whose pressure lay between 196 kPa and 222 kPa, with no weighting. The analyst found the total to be 88.2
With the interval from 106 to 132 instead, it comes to 92.9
